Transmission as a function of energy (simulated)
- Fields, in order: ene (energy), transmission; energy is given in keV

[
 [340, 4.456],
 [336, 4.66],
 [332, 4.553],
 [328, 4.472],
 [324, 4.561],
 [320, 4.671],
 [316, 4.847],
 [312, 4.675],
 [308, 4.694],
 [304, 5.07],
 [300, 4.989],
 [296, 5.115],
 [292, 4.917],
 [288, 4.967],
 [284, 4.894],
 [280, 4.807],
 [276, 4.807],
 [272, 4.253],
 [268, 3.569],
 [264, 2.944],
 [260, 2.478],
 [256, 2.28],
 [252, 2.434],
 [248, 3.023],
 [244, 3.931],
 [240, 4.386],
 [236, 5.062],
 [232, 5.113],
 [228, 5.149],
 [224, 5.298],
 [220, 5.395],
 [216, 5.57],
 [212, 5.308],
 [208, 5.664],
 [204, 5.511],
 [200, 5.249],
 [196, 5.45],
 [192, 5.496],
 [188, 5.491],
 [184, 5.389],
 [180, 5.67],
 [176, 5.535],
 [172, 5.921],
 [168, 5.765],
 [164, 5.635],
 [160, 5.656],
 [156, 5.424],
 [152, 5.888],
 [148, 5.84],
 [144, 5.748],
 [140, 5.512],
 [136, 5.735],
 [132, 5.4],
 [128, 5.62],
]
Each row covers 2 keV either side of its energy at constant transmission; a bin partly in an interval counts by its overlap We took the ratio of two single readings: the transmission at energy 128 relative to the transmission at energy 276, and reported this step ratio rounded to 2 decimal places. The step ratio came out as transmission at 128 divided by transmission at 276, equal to 1.17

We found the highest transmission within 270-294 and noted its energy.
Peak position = 288 keV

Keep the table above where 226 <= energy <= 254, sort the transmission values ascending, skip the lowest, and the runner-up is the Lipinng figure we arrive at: 3.023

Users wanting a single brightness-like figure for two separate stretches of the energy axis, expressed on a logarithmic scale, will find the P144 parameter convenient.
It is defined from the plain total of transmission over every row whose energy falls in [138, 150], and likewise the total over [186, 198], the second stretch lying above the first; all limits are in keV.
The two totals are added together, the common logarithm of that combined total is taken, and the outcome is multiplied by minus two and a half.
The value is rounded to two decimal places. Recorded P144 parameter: -3.81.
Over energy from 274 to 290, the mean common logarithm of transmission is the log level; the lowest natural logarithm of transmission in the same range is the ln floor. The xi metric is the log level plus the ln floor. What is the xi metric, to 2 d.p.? 2.26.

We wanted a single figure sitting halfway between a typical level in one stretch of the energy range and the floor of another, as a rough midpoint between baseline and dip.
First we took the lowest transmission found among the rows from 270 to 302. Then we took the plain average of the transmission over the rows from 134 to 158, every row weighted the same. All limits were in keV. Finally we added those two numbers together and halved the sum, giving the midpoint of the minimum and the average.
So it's 4.97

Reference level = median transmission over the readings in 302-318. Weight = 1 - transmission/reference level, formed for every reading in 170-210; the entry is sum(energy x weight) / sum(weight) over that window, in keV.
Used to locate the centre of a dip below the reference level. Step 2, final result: 188.9 keV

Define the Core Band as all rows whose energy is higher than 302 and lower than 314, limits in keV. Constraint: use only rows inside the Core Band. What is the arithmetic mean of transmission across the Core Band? 4.8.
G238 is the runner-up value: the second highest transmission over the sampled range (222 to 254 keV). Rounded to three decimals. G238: 5.149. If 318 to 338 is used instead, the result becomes 4.660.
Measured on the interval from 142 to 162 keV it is 5.840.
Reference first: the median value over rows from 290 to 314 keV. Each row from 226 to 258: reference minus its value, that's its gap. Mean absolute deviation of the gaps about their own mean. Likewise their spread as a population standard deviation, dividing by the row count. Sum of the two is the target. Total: 2.13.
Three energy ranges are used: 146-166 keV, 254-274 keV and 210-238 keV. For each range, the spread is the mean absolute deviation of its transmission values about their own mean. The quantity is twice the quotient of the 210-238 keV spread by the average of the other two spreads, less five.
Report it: -4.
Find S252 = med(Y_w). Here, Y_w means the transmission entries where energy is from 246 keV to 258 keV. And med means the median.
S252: 2.4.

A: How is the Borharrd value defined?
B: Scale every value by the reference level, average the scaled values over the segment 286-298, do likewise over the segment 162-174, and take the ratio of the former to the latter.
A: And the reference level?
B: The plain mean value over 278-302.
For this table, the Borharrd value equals 0.87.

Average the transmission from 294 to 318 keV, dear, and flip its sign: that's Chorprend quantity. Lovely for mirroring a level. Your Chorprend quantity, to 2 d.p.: -4.90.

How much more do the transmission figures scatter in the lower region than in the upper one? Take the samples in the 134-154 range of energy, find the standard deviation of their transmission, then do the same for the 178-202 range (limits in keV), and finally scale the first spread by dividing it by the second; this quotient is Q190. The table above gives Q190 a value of 1.0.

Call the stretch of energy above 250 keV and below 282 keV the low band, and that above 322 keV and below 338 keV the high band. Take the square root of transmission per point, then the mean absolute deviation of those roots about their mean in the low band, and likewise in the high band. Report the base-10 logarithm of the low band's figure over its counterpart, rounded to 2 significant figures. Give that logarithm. 1.3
